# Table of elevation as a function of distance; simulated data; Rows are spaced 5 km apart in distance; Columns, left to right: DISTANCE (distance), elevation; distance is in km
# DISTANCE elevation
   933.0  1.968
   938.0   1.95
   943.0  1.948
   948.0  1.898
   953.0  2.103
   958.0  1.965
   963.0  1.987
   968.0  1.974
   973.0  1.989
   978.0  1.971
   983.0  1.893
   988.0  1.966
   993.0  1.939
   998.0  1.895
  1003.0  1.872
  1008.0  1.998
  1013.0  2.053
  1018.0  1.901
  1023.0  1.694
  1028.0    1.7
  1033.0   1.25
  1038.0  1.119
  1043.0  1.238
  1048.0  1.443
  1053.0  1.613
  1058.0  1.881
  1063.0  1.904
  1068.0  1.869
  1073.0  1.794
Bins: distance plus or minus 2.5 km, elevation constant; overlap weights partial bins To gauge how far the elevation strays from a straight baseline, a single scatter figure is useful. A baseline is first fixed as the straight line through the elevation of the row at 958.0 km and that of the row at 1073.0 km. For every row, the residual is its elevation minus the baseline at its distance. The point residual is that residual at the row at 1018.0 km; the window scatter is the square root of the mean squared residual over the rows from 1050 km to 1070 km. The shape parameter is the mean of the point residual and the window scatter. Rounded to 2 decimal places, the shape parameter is 0.07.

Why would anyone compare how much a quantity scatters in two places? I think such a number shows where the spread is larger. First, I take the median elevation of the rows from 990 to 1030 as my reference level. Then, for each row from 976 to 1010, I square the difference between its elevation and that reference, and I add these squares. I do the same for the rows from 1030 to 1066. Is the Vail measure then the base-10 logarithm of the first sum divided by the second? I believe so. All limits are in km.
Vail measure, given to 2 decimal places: -1.89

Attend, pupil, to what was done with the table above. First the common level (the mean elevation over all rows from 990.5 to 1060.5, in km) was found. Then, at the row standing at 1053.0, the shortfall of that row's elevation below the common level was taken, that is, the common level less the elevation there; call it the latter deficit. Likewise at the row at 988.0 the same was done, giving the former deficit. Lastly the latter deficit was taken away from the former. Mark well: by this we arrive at -0.35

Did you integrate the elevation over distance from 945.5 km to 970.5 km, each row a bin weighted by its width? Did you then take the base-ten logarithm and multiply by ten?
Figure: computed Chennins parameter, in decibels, 17.0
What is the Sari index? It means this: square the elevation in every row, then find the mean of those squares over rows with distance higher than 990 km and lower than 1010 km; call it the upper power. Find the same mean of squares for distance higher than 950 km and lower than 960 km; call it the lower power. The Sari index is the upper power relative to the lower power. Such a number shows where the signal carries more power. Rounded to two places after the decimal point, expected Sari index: 0.90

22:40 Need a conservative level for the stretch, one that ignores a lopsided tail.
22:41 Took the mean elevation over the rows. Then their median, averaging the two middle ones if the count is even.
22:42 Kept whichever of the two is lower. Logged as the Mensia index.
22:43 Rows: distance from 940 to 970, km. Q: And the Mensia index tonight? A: 1.97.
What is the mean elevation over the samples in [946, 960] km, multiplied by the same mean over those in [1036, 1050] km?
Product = 2.5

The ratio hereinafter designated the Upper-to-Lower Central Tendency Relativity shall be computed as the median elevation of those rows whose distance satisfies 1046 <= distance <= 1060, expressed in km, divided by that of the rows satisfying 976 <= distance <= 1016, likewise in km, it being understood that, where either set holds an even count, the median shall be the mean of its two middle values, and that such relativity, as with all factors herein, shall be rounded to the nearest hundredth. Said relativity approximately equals 0.83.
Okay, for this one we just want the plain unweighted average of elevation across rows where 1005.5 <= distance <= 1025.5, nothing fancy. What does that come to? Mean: 1.91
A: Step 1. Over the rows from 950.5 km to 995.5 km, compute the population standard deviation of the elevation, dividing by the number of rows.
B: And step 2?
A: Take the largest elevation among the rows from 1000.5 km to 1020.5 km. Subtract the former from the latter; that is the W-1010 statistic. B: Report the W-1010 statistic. 2.00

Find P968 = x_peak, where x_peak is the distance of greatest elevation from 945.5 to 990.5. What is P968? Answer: 953.0 km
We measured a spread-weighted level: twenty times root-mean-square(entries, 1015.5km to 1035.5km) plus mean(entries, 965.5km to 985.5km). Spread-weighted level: 35.0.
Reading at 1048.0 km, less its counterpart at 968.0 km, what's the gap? -0.5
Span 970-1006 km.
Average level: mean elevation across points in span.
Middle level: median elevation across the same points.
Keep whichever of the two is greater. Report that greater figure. 1.94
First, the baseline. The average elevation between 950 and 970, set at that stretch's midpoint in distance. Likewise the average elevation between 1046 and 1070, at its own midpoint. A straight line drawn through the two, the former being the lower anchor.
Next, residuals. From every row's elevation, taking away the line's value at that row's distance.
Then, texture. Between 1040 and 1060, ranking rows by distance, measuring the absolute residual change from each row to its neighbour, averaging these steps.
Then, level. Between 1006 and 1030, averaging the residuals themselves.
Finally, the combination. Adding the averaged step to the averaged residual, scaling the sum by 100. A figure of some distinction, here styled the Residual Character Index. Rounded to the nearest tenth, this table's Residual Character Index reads 24.6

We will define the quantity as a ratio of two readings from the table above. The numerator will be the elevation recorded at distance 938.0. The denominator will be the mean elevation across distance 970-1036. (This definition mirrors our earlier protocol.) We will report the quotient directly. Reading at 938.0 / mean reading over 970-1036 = 1.05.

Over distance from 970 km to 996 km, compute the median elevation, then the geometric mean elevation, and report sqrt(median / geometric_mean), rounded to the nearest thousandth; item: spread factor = 1.004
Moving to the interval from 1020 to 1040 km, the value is 1.019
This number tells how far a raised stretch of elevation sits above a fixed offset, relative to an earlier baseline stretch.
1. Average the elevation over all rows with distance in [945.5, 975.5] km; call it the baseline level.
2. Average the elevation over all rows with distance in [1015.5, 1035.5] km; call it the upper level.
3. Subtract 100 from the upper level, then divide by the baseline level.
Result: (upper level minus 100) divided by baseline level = -49.5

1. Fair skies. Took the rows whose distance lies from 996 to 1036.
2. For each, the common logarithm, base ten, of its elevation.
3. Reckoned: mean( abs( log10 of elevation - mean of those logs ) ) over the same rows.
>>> 0.048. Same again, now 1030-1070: 0.079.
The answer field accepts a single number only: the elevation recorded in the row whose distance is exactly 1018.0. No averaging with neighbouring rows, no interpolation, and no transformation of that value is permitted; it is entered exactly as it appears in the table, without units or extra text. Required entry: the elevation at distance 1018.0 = 1.901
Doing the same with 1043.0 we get 1.238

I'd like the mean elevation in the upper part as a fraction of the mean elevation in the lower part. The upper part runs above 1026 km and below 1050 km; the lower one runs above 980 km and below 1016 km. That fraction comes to 0.69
